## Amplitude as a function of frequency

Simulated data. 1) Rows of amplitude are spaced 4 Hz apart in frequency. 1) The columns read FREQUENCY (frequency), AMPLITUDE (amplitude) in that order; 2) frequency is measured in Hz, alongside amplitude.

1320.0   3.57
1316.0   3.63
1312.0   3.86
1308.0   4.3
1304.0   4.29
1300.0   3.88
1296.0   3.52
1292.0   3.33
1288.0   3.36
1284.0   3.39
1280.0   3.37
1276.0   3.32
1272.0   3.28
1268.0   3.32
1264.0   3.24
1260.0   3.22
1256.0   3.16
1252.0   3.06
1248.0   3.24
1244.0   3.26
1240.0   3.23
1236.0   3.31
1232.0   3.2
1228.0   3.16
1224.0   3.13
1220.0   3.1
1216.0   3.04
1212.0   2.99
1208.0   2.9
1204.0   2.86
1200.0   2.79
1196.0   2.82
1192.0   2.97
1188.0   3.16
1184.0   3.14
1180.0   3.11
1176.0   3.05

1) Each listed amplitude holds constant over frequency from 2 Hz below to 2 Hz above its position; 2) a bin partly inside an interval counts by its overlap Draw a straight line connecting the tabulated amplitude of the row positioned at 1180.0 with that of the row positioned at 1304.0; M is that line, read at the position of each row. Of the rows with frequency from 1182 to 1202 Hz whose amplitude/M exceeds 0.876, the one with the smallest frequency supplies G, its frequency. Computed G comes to 1184.0 Hz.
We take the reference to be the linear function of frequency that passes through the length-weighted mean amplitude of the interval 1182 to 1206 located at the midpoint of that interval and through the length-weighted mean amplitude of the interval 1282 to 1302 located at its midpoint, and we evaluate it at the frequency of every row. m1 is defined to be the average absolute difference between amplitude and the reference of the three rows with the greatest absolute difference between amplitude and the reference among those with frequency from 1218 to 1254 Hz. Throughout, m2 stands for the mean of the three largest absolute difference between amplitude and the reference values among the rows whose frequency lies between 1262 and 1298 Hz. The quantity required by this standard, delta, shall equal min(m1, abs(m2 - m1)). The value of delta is 0.005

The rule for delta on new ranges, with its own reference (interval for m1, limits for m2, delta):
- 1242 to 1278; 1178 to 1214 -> 0.082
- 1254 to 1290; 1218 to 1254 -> 0.005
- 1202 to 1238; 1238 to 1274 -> 0.017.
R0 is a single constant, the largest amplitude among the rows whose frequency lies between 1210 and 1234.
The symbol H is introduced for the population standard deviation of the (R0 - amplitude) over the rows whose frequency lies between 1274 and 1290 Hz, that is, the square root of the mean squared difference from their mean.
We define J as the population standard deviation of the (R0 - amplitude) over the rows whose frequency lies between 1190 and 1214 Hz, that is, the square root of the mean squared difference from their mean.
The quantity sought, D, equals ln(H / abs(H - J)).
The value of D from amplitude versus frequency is -0.6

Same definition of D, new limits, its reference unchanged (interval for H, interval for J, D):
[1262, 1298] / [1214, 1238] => 2.0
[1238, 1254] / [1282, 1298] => 2.3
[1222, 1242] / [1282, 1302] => -0.8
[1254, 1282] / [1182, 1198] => -0.1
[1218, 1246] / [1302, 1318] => -1.2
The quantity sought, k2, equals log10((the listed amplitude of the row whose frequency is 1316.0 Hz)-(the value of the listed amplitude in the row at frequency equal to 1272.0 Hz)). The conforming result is -0.46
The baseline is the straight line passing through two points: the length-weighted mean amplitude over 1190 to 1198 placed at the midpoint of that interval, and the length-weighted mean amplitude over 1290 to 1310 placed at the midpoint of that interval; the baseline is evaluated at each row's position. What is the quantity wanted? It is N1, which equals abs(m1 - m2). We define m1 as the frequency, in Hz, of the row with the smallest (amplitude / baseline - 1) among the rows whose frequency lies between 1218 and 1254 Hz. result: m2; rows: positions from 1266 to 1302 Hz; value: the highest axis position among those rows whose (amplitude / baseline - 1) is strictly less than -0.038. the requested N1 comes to 44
